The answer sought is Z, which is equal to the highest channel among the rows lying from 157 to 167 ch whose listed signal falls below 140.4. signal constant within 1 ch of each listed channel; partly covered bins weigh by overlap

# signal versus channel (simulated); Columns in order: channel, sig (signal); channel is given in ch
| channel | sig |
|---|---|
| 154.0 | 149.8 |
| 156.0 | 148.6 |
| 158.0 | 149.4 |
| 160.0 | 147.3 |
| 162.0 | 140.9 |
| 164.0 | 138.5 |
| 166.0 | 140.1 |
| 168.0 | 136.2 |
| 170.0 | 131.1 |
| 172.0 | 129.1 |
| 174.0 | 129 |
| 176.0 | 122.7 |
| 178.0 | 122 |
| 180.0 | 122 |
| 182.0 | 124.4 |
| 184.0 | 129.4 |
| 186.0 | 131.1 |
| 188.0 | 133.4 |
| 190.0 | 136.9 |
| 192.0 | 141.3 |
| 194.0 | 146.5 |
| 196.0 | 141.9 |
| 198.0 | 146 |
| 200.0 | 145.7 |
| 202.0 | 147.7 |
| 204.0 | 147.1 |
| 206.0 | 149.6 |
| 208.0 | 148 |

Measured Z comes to 166.0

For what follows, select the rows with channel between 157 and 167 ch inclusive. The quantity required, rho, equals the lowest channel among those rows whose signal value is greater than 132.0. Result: 158.0 ch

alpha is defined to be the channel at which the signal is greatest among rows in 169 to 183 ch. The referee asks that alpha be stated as 170.0 ch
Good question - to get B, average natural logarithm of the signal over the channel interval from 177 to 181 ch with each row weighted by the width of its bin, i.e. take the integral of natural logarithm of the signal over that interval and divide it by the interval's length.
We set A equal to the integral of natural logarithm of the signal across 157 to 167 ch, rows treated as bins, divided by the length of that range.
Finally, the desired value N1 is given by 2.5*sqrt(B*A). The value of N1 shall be 12.2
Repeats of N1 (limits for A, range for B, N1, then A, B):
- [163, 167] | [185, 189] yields 12.3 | 4.94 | 4.88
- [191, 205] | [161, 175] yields 12.4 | 4.98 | 4.90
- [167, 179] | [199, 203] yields 12.3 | 4.85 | 4.99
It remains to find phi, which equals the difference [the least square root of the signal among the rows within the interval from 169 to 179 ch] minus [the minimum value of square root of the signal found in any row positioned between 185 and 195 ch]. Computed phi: -0.40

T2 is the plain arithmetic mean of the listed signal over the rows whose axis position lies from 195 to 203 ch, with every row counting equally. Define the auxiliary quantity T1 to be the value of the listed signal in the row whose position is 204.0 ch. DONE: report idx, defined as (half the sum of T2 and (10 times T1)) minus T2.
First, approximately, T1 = 147.1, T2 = 145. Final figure 663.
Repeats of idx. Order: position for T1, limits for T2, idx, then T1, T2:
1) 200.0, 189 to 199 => 657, 145.7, 143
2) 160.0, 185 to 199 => 667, 147.3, 140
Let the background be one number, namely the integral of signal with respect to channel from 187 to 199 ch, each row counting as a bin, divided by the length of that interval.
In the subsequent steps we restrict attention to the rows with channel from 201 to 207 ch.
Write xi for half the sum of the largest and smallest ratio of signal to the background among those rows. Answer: 1.05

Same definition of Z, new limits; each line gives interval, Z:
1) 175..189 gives 188.0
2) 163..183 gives 182.0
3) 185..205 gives 190.0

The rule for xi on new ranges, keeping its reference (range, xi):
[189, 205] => 1.01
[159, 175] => 0.98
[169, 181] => 0.90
